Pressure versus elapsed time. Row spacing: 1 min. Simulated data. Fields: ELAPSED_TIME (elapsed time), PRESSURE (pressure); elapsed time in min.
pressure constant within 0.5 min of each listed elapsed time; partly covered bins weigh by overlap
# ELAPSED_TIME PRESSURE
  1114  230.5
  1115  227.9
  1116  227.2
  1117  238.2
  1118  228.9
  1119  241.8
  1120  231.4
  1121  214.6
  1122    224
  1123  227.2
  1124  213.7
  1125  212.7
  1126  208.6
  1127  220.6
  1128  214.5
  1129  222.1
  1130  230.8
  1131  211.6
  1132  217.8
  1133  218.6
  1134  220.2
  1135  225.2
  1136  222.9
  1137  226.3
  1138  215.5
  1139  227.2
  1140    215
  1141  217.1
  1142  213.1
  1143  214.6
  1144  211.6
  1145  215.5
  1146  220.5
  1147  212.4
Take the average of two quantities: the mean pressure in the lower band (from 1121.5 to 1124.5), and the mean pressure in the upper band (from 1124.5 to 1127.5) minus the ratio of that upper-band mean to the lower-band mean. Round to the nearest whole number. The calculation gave 217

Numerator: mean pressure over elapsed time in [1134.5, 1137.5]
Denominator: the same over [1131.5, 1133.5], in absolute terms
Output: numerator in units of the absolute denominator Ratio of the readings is 1.03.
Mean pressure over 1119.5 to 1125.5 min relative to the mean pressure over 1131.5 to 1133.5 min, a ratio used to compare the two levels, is 1.01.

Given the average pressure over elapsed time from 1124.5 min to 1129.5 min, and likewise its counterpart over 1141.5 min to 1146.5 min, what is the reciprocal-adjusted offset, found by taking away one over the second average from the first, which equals 216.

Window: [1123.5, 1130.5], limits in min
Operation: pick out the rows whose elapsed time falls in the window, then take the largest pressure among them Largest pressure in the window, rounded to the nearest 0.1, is 230.8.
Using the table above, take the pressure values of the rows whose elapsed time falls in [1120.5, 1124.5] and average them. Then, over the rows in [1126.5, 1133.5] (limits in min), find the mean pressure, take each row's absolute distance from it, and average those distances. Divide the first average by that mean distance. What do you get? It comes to 50.6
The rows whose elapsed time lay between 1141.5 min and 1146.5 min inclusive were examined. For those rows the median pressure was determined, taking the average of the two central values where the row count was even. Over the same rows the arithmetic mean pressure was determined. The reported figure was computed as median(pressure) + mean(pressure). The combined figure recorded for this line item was 430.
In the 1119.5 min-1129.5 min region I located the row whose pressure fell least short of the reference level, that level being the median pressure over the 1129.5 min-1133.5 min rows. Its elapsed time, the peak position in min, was 1120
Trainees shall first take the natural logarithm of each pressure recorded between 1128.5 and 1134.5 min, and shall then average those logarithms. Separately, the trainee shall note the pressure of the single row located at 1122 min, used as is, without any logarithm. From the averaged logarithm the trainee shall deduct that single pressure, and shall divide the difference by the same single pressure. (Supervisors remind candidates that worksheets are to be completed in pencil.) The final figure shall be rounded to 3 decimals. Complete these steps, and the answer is -0.976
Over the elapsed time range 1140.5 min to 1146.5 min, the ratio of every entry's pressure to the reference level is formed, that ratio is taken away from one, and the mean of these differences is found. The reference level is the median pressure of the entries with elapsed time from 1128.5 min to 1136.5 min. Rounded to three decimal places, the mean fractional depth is 0.026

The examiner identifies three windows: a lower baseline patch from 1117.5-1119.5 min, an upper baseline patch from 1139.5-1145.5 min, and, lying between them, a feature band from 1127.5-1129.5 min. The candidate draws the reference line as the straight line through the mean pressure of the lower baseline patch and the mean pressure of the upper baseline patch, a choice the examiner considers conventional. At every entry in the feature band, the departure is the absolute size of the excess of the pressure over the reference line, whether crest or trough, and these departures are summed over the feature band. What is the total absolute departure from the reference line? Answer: 17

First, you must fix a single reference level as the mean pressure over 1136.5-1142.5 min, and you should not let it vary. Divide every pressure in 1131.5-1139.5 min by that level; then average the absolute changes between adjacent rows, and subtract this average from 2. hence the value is 1.98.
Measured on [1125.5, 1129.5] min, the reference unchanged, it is 1.96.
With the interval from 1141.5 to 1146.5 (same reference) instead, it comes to 1.98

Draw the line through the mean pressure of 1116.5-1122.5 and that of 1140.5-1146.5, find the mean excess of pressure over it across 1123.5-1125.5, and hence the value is -14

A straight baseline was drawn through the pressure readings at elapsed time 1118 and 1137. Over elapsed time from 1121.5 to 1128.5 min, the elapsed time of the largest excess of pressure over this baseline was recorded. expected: 1123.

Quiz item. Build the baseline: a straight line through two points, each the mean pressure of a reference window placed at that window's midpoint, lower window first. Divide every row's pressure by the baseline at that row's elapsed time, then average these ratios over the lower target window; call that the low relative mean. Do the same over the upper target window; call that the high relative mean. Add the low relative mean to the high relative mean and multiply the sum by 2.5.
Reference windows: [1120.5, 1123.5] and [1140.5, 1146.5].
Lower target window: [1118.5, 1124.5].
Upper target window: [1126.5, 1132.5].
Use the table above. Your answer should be 5.04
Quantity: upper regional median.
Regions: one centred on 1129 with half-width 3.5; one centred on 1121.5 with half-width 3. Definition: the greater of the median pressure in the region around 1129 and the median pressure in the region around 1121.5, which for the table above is 226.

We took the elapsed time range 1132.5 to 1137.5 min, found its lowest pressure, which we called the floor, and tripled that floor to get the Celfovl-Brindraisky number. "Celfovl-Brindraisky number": 656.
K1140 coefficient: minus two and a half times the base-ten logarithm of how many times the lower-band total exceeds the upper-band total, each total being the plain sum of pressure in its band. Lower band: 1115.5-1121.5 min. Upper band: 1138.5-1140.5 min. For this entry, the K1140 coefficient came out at -1.2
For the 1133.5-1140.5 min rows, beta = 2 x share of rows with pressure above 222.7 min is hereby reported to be 1.1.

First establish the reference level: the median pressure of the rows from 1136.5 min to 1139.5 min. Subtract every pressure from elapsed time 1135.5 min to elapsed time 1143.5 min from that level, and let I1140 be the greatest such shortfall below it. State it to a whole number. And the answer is 13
